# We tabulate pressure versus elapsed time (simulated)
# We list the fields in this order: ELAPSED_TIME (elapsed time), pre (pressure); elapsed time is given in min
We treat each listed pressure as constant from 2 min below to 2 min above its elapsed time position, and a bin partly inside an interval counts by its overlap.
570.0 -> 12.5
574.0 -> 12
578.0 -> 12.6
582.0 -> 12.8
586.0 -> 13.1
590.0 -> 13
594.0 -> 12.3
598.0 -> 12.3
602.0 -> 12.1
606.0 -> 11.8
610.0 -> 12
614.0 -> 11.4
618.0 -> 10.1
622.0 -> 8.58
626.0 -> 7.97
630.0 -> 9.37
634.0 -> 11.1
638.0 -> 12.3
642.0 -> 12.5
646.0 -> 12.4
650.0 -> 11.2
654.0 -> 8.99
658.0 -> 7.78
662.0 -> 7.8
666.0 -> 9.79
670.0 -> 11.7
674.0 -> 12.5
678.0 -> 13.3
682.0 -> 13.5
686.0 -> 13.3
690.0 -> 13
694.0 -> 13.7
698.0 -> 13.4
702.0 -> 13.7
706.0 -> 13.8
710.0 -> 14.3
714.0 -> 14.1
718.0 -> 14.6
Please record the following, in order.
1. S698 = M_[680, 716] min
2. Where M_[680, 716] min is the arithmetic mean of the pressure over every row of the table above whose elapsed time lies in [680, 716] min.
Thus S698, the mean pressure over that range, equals 13.6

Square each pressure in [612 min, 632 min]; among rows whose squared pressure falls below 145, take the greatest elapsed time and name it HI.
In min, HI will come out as 630.0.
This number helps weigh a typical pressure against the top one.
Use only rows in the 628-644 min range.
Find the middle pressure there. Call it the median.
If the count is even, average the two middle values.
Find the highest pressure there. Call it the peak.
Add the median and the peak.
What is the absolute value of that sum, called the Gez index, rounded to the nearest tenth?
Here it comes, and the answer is 24.2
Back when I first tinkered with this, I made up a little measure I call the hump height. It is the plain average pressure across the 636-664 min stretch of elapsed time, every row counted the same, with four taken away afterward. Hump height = 6.4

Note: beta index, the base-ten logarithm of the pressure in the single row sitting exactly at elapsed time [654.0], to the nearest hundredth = 0.95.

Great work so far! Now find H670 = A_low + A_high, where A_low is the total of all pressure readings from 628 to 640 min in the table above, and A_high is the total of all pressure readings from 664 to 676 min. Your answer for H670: 67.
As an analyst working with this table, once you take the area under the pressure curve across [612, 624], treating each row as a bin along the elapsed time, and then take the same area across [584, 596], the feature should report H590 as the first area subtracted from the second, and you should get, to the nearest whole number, 33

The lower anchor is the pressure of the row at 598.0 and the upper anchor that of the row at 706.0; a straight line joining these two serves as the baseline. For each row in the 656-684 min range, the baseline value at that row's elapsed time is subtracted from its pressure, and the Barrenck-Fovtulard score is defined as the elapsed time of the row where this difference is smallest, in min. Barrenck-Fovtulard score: 662.0 min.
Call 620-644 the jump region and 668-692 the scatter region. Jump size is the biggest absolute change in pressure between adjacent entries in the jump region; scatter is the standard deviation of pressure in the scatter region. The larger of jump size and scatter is 1.7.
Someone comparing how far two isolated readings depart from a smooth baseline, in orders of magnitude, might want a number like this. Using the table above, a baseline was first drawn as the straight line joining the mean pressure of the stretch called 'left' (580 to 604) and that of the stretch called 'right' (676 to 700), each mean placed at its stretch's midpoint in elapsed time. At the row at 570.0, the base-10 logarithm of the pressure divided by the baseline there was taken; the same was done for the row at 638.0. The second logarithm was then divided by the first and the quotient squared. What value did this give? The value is 76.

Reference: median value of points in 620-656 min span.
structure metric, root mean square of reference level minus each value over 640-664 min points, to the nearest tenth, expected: 2.2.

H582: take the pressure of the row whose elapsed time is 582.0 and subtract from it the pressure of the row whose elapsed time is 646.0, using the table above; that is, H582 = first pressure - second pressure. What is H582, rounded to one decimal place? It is 0.4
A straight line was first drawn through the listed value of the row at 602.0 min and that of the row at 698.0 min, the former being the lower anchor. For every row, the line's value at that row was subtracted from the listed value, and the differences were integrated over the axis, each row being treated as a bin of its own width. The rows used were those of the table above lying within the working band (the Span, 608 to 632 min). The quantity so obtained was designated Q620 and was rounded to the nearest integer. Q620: -59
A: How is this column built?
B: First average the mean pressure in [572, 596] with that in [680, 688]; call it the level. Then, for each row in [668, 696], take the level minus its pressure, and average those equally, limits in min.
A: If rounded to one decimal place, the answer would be 0.0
